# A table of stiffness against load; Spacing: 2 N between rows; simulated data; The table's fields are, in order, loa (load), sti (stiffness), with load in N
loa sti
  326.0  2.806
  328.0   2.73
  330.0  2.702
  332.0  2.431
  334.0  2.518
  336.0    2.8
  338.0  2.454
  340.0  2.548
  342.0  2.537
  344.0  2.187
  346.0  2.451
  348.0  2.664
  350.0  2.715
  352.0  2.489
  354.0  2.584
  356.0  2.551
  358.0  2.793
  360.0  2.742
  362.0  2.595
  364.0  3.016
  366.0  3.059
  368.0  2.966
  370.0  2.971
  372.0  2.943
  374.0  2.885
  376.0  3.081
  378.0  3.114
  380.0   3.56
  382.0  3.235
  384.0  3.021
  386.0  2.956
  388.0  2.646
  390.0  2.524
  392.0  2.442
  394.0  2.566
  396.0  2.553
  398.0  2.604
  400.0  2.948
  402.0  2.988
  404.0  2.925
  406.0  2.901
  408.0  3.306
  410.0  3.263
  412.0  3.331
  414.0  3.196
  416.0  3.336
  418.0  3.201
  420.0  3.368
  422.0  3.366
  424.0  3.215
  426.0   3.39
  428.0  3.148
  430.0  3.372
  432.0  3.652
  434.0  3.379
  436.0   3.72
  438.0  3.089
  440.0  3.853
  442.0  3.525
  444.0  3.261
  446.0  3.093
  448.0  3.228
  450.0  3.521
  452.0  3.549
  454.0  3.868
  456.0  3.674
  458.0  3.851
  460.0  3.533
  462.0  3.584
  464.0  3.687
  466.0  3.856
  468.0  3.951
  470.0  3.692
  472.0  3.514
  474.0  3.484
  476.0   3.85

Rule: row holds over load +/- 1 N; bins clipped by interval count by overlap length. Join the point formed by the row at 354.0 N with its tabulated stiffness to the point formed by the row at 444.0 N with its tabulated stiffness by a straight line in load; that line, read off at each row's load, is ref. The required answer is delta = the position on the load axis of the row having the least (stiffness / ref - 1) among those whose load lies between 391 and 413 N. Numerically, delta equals 392.0 N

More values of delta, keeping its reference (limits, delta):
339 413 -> 392.0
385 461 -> 392.0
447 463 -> 448.0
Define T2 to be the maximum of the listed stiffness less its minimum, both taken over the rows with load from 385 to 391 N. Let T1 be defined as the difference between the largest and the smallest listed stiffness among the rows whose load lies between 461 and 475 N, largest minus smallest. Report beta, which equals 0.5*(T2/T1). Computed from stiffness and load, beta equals 0.46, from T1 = 0.47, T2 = 0.4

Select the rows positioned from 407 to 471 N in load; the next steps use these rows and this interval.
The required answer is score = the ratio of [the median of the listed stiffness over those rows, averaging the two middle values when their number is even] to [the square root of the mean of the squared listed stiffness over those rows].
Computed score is 0.97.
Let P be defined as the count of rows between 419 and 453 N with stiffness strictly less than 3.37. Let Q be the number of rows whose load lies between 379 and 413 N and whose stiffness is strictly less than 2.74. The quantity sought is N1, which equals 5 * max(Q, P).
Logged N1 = 40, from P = 8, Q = 6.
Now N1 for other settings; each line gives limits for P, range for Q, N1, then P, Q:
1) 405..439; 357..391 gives 60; 12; 3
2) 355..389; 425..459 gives 80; 16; 0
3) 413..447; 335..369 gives 55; 10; 11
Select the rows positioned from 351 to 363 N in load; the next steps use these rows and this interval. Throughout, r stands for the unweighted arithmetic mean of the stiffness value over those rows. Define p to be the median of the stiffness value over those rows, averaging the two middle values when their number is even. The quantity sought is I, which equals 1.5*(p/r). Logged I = 1.48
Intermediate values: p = 2.6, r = 2.63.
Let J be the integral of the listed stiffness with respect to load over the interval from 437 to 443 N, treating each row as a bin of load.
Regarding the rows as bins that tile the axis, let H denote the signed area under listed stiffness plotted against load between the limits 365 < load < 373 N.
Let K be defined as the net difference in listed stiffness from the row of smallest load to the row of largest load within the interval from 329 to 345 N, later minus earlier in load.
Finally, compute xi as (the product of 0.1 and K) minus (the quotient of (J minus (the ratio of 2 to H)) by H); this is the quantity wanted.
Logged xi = -0.9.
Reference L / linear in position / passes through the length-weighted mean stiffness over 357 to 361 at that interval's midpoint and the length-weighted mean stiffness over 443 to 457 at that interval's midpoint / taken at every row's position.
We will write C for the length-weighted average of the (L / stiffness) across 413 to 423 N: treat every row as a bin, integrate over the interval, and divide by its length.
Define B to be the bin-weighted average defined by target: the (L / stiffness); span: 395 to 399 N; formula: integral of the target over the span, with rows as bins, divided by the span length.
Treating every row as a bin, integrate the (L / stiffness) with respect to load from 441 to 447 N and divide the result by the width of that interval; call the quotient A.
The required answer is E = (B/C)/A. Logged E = 1.17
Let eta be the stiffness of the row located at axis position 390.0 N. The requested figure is 2.524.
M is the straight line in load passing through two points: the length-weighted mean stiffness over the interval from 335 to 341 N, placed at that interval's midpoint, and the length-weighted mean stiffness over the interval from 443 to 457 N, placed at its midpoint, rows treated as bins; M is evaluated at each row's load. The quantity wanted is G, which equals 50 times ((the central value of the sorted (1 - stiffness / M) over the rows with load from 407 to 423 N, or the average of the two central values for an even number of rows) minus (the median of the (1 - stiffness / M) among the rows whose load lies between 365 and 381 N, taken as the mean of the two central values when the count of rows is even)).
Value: 1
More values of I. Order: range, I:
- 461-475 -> 1.50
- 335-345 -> 1.52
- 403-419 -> 1.52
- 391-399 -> 1.51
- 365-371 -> 1.49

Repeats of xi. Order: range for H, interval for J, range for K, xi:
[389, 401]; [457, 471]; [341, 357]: -1.7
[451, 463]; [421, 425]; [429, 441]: -0.2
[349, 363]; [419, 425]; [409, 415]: -0.5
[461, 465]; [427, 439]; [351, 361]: -2.8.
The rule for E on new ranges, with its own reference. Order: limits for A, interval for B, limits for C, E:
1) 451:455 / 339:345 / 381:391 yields 1.12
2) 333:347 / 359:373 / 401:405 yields 0.88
